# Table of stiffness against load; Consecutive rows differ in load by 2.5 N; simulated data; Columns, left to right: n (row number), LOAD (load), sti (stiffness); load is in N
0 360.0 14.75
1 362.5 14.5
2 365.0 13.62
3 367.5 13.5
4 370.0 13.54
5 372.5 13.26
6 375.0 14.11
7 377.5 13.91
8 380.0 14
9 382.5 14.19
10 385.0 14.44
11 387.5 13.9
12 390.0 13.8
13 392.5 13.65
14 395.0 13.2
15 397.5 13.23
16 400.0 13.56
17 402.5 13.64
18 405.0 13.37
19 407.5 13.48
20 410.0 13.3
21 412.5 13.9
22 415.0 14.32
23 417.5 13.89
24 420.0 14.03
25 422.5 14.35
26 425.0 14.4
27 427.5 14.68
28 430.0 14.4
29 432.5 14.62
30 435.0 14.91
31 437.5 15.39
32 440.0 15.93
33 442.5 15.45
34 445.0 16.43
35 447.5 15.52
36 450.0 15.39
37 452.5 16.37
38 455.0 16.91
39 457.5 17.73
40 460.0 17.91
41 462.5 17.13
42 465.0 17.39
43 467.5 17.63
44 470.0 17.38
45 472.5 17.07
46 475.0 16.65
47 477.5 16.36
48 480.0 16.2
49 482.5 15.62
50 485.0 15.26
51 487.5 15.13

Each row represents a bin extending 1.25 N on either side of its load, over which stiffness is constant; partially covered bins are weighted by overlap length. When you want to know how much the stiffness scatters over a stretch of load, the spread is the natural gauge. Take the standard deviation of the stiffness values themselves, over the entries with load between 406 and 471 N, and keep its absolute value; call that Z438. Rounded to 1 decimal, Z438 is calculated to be 1.4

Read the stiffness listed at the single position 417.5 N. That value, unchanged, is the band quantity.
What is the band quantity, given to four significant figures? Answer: 13.89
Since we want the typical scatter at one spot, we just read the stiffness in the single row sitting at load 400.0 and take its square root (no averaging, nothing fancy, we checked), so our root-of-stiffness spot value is 3.68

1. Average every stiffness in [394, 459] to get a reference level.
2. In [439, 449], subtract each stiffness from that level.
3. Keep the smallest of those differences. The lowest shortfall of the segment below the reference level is -1.7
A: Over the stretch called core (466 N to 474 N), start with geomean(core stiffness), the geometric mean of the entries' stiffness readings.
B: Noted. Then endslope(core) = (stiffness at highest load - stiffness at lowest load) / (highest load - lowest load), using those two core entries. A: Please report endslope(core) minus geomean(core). -17.5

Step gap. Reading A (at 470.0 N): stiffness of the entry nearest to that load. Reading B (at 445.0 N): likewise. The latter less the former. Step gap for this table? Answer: -1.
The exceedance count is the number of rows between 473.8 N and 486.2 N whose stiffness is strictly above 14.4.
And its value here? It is 5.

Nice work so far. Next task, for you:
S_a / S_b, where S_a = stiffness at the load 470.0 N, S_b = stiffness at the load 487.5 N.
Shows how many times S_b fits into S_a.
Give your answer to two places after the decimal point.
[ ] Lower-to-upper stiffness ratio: 1.15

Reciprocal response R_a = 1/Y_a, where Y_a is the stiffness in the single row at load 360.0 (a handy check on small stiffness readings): 0.068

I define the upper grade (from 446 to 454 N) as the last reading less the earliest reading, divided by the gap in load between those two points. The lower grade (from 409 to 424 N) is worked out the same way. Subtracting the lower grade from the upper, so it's 0.09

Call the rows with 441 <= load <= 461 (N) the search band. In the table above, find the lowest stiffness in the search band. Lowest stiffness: 15.39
